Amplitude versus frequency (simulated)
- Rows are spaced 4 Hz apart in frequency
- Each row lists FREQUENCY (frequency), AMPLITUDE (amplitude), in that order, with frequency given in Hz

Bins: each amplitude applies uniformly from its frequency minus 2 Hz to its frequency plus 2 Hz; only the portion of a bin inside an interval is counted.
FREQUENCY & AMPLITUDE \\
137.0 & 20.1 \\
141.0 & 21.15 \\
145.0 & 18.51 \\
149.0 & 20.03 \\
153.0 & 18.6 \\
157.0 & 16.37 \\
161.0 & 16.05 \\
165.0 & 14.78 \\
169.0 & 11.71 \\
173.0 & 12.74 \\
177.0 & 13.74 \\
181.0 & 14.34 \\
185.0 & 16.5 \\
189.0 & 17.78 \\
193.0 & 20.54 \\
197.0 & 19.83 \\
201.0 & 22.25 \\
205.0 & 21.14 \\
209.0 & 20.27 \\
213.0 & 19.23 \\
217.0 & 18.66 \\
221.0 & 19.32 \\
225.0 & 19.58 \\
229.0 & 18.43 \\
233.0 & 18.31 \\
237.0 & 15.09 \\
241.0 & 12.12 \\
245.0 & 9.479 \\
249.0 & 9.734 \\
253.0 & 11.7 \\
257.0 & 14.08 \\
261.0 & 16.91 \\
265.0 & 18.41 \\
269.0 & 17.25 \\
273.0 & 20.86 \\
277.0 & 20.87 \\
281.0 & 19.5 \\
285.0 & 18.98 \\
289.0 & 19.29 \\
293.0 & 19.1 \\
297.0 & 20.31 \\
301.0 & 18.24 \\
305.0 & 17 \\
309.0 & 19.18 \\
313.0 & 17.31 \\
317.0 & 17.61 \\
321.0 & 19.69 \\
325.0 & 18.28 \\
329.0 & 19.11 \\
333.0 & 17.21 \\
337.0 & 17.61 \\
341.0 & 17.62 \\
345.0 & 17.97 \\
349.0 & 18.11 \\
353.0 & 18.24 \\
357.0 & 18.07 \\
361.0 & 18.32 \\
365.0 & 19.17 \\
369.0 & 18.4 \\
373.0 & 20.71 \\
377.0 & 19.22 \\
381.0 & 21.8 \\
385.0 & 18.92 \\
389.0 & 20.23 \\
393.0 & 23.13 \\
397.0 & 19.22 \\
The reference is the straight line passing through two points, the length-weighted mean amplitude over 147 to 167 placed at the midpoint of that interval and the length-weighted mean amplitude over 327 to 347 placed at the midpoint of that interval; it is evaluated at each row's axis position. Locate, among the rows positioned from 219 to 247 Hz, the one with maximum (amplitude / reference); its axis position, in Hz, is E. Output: 225.0 Hz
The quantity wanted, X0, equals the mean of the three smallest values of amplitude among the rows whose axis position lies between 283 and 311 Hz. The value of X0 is 18.1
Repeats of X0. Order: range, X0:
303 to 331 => 17.3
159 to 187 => 12.7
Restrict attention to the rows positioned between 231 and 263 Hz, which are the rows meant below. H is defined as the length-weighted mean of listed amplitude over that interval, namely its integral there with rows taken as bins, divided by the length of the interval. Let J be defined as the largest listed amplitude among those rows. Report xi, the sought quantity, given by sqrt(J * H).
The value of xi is 16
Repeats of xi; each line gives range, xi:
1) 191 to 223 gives 21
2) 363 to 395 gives 22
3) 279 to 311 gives 20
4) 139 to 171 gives 19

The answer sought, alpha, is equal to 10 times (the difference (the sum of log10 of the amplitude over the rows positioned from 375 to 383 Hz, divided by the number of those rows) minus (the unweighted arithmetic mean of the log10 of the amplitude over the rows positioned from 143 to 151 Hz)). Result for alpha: 0.3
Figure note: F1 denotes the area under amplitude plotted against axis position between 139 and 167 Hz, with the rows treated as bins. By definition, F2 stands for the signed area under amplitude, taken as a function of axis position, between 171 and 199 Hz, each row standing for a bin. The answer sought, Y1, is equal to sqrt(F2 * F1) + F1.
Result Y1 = 983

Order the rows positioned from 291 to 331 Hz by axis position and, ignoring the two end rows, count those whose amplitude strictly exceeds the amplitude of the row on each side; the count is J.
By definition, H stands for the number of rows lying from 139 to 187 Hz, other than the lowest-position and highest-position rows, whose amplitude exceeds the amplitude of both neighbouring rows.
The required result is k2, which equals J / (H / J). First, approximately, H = 1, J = 3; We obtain 9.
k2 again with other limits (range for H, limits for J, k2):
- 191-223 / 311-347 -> 4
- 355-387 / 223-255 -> 0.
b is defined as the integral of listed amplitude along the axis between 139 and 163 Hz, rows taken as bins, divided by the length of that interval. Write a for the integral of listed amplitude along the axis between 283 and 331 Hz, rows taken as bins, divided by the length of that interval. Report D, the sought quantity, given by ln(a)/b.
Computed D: 0.159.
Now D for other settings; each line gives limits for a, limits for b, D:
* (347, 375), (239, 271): 0.214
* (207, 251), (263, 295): 0.145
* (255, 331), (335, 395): 0.152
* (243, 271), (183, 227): 0.135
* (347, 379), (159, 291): 0.173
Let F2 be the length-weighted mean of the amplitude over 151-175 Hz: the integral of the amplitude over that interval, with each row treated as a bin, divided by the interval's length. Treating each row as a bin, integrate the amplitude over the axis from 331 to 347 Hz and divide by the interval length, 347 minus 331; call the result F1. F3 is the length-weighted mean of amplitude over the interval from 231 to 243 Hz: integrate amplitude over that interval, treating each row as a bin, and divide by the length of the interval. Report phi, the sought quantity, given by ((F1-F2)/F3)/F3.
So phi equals 0.0111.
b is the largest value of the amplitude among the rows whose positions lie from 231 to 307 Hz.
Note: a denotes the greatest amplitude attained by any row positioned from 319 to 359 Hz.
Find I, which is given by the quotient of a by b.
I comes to 0.943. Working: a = 19.69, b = 20.87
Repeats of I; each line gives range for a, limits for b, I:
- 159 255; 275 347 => 1.066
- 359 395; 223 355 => 1.108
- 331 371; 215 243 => 0.979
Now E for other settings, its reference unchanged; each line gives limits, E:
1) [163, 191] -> 189.0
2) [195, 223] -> 201.0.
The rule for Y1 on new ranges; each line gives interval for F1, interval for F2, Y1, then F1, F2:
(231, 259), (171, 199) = 771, 362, 462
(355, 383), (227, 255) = 997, 543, 379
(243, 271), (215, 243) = 826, 390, 486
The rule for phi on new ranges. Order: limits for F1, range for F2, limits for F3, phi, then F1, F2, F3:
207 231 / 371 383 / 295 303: -0.0036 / 19.2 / 20.6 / 19.3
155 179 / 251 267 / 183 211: -0.0027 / 14.2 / 15.3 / 19.8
